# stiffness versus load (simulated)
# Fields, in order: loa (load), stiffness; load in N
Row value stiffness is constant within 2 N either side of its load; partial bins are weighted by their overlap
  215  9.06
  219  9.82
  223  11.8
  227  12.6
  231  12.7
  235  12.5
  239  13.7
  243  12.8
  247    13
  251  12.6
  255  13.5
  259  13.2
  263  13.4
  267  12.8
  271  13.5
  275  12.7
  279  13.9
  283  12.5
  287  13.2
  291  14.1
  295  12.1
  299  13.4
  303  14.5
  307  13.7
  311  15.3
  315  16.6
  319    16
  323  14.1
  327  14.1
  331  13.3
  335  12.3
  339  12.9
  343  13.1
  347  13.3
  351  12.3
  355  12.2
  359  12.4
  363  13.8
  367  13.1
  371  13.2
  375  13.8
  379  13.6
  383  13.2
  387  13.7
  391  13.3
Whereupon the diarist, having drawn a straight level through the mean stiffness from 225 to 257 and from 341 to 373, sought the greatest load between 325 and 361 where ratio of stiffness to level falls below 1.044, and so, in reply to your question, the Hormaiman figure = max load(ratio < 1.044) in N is 359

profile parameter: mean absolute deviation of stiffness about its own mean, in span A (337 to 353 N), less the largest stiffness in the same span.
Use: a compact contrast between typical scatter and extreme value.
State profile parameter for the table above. -13.0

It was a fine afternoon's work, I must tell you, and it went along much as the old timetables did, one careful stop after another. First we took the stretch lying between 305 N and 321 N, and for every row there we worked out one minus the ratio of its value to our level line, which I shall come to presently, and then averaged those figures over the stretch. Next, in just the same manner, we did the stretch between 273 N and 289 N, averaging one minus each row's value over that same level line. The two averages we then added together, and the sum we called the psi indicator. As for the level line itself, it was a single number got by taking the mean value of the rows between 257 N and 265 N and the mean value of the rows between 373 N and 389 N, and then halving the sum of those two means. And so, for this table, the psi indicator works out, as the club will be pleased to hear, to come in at -0.12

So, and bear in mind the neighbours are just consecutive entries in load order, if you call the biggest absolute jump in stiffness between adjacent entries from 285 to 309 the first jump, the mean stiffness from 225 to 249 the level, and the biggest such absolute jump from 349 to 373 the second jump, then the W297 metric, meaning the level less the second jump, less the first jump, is 9.5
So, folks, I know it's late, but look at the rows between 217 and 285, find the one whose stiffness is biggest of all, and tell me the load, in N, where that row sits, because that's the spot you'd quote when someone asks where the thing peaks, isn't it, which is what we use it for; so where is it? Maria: 279 N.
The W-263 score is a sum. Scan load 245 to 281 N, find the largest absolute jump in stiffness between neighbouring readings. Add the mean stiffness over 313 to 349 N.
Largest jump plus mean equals 15.2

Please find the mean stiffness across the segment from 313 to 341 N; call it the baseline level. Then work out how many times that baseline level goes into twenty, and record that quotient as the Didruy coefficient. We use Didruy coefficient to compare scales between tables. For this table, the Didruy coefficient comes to 1.41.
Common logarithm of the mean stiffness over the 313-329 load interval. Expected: 1.18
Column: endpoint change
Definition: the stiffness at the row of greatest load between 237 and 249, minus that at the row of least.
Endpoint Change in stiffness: -0.7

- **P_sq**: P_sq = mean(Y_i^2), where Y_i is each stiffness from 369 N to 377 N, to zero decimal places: 182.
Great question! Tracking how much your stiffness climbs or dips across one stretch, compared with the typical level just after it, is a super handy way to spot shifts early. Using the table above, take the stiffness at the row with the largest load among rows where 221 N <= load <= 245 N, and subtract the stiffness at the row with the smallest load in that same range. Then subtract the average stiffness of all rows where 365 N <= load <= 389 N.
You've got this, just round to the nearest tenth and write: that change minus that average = -12.4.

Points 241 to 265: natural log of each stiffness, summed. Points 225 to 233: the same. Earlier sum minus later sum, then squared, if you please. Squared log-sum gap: 107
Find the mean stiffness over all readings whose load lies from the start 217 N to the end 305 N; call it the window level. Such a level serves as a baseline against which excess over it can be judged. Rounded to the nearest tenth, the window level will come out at 12.9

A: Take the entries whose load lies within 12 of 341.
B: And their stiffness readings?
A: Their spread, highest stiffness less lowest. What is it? 1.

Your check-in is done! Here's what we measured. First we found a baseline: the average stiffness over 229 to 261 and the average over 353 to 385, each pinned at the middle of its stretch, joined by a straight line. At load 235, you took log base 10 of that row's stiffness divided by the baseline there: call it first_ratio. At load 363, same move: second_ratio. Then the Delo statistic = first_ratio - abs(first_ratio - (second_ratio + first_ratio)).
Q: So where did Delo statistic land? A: -0.037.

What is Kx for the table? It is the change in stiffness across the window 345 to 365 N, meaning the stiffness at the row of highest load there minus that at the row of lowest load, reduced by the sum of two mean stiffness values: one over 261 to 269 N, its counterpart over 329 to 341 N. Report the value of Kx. -25.4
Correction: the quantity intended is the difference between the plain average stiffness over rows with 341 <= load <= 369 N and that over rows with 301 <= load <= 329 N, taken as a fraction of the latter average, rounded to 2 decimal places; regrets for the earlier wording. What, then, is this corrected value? -0.14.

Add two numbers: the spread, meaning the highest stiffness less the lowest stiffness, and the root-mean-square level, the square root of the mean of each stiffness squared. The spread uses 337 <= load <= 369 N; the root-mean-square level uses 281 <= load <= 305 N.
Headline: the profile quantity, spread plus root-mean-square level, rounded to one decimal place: 14.9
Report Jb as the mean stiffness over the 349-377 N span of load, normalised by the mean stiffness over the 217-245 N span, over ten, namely 0.106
